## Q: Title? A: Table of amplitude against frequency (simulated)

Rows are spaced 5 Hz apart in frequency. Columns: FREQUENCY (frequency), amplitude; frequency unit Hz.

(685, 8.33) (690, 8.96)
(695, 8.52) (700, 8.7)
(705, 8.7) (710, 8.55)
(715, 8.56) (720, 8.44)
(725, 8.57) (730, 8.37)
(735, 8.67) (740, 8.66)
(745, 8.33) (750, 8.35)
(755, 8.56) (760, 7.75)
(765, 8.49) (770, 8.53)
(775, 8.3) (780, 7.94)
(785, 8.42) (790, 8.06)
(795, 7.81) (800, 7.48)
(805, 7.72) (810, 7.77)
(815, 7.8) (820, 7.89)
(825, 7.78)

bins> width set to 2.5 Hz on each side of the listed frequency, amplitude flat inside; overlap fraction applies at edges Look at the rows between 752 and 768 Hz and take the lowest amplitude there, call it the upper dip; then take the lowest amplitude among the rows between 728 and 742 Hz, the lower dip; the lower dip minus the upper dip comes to 0.62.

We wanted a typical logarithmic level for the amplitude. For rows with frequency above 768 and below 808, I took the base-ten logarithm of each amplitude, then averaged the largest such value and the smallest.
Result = 0.902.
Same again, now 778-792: 0.913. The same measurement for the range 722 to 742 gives 0.930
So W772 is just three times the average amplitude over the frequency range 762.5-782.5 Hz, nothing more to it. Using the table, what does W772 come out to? 24.9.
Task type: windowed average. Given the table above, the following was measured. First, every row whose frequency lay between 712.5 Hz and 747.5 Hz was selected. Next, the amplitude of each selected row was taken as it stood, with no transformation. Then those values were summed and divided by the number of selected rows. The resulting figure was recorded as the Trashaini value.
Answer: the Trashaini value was 8.5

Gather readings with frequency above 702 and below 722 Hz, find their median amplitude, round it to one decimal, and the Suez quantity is 8.6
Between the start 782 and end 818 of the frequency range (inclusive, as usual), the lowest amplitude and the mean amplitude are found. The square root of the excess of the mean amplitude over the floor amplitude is 0.62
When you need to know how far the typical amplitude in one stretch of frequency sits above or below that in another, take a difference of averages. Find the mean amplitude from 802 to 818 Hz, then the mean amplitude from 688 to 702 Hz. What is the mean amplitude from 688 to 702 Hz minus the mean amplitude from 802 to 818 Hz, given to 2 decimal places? 0.96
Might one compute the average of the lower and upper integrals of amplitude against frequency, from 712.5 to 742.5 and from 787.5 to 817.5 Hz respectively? 245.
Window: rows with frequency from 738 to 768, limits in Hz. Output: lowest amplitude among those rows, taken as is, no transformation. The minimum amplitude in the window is 7.75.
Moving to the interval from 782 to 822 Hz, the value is 7.48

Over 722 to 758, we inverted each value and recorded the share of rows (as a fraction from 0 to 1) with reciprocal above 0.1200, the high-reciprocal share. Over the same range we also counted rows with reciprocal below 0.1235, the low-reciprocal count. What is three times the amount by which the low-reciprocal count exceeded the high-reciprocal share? 21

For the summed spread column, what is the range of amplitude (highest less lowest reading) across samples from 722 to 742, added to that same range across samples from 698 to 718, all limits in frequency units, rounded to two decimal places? 0.45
